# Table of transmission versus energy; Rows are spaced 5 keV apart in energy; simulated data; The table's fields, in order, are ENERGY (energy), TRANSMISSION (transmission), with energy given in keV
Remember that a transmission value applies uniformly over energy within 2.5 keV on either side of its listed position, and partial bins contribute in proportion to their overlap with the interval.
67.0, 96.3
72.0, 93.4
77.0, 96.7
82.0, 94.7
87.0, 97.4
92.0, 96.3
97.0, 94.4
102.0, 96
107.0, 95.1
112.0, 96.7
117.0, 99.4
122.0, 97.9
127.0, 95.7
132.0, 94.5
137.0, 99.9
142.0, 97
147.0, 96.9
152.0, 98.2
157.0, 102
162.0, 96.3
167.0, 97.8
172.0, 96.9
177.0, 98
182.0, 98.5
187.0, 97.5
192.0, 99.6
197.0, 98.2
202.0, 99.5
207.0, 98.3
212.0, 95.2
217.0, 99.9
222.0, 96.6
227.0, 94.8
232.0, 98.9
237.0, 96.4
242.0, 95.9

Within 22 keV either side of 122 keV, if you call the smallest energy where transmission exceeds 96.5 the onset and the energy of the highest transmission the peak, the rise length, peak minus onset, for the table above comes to 25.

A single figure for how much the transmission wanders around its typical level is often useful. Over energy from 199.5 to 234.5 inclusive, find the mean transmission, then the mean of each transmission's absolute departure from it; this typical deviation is 1.77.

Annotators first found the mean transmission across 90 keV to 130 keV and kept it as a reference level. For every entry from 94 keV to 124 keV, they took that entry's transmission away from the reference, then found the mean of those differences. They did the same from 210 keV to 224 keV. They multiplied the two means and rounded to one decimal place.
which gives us 0.1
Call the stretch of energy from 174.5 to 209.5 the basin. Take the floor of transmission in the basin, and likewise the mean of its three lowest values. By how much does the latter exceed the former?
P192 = 0.40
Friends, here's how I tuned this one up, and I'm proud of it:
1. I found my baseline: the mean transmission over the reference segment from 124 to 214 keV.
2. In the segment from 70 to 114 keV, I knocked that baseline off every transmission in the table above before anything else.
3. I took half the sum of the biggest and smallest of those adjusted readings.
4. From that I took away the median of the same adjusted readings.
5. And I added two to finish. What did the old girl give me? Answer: 1.4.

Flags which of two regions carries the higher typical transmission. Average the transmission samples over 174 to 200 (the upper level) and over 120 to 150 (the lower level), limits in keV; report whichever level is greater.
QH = 98.4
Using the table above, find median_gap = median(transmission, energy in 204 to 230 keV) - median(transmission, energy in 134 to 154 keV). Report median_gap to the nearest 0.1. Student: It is -1.0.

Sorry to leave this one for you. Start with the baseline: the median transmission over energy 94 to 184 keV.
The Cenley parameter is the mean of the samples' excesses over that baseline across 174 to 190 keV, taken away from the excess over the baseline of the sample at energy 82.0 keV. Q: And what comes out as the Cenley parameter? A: -3.3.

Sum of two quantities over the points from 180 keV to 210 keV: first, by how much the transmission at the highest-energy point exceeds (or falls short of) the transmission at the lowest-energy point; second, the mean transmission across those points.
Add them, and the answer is 98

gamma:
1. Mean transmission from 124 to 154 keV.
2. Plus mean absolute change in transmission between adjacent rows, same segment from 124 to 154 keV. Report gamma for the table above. 99.2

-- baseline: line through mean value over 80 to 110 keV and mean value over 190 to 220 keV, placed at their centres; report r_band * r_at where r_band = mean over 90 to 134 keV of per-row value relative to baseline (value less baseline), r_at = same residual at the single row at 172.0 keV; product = -0.1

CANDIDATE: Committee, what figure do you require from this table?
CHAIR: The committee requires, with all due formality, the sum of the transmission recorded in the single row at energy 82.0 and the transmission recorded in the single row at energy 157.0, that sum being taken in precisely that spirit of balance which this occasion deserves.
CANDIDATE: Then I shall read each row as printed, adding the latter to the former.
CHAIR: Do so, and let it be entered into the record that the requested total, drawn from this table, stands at 196.7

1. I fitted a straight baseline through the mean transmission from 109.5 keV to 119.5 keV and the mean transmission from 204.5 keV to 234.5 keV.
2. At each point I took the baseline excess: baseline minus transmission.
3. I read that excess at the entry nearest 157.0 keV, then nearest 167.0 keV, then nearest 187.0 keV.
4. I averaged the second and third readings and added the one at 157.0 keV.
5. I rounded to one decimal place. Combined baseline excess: -4.3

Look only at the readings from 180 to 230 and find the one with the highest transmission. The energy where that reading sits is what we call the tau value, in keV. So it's 217.0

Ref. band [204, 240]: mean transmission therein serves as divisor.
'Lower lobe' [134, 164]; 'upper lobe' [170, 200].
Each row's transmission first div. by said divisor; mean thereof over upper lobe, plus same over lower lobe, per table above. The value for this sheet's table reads 2.022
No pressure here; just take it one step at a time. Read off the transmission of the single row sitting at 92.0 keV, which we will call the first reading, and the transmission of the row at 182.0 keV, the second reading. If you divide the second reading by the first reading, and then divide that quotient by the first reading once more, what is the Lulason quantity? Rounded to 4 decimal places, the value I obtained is 0.0106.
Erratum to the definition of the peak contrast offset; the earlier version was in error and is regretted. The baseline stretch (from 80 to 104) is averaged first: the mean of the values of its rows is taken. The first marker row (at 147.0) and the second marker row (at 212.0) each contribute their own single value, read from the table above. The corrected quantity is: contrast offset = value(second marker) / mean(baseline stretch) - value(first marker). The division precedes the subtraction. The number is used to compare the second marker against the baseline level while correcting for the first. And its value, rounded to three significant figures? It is -95.9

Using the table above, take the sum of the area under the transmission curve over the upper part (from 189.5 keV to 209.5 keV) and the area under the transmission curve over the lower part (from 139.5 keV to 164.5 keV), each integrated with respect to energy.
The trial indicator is 4430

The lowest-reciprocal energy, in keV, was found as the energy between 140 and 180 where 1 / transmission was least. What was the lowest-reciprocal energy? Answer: 157.0 keV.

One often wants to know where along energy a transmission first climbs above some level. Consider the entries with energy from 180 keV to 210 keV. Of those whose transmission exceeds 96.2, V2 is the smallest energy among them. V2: 182.0 keV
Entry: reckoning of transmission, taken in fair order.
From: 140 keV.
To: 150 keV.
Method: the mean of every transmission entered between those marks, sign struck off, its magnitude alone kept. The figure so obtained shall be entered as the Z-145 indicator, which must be 97.0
